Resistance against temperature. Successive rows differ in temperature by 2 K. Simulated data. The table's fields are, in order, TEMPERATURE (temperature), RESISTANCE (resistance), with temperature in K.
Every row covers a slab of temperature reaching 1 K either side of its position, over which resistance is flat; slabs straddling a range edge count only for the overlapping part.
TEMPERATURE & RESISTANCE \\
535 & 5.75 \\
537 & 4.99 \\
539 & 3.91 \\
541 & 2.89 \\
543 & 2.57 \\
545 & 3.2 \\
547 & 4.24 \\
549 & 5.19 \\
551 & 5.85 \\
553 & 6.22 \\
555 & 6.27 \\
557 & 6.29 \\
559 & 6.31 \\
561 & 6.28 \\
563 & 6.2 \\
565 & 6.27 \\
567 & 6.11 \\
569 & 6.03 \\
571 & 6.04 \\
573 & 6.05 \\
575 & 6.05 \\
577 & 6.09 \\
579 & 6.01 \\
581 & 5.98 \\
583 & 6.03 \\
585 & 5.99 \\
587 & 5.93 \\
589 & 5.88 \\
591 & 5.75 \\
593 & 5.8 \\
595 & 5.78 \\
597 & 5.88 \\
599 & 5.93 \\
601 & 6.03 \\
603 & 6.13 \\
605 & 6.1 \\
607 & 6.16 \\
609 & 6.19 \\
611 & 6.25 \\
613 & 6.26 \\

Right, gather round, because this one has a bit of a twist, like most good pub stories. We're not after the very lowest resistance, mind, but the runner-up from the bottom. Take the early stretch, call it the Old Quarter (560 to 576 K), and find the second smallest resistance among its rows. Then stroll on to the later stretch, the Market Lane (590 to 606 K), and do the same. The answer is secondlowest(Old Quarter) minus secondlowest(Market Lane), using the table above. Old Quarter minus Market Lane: 0.26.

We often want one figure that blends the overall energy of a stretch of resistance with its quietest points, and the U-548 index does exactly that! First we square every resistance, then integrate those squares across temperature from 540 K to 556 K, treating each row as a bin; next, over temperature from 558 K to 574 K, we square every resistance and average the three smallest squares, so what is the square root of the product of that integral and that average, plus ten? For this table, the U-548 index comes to 125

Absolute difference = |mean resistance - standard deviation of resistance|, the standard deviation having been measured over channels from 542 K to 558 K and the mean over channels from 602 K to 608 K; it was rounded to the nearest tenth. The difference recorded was 4.7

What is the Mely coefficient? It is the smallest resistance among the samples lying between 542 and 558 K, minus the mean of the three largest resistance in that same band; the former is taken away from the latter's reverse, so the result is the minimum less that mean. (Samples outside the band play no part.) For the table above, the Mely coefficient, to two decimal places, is -3.69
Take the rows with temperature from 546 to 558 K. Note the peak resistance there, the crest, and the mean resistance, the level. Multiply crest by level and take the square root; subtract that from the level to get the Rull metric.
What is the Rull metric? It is -0.30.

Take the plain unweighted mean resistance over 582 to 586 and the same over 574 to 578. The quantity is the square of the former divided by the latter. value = 6.0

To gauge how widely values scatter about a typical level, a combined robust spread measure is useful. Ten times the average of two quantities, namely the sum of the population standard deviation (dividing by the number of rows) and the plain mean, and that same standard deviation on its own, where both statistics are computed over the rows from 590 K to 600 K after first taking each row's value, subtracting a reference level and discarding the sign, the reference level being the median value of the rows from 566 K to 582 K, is 1.8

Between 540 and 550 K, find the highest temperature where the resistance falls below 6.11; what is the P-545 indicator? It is 549 K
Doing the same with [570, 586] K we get 585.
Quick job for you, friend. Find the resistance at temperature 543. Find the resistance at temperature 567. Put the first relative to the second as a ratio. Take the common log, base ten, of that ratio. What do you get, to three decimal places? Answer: -0.376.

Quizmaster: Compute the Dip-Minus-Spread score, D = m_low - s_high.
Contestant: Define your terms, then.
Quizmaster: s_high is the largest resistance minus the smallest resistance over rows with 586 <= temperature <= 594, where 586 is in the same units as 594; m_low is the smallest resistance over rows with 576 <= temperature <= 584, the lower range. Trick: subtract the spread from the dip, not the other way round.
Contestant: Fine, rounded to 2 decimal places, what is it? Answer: 5.80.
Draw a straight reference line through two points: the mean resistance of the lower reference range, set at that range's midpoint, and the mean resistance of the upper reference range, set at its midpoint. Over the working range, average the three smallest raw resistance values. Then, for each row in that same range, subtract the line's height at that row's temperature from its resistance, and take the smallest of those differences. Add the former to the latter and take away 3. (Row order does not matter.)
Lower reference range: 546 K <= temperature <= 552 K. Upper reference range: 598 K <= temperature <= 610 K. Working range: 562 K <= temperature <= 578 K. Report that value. 3.5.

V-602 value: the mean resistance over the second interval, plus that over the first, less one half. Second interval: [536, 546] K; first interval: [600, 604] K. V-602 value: 9.1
